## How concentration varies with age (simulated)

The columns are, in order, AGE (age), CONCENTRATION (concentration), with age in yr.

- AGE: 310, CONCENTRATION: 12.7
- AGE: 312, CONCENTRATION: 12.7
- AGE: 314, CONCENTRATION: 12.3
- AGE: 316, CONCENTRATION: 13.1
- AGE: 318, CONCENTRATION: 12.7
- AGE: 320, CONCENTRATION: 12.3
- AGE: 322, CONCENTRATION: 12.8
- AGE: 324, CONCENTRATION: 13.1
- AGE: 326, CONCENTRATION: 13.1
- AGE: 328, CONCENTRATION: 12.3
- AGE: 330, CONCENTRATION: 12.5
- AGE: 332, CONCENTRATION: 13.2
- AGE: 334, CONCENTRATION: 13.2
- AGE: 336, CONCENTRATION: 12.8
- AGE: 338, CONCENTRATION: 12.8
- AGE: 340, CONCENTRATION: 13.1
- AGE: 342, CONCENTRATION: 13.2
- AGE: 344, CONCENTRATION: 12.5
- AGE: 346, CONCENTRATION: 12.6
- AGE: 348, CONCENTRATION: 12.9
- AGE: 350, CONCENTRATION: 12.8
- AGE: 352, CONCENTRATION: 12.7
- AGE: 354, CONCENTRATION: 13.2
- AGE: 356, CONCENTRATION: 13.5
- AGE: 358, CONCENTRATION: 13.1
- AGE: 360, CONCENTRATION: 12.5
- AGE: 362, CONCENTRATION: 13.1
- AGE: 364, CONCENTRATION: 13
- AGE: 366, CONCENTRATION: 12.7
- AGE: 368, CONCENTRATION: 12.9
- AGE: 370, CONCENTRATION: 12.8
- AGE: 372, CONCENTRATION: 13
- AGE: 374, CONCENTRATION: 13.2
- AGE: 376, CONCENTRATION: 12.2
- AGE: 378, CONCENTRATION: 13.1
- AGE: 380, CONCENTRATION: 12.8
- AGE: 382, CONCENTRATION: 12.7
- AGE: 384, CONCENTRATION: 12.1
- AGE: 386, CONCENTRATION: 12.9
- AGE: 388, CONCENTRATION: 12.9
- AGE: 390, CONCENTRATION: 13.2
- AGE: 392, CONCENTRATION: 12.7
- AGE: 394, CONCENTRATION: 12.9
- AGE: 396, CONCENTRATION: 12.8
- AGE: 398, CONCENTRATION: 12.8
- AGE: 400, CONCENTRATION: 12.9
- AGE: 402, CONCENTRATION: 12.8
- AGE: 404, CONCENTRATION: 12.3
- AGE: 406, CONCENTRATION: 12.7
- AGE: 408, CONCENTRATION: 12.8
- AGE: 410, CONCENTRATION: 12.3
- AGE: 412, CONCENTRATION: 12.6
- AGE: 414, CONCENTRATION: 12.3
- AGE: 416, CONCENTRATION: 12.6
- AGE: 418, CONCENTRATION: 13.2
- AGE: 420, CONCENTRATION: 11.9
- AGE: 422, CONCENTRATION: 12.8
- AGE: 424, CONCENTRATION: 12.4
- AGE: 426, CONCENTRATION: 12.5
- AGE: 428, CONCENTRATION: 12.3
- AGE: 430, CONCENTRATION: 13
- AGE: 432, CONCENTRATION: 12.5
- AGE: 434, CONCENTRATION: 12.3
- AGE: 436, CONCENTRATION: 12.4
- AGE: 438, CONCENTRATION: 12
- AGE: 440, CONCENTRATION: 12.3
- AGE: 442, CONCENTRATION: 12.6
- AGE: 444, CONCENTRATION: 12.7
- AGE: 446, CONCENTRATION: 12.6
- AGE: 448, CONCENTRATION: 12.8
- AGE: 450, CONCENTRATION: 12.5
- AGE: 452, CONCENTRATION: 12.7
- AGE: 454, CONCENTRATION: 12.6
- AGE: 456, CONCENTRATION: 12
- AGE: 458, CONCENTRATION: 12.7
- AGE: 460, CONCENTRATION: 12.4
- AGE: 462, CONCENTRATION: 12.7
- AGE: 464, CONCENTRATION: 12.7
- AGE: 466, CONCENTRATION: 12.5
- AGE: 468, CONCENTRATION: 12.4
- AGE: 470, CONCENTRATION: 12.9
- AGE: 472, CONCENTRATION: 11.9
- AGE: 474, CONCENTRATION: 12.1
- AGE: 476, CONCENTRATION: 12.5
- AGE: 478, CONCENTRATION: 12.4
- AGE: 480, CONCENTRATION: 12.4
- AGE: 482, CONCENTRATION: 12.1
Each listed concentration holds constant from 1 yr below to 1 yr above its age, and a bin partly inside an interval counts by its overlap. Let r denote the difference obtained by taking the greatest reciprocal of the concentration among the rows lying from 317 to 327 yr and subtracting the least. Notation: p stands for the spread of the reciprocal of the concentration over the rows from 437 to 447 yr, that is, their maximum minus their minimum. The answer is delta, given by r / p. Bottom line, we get 1.1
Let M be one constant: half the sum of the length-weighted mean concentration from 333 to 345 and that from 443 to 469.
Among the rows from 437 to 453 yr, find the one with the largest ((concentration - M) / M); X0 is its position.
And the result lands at 448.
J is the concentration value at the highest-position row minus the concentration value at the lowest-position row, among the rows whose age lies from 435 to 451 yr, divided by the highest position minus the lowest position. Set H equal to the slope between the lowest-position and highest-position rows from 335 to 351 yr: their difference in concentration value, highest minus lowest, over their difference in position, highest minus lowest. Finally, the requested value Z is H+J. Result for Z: 0.01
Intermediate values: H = 0.00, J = 0.007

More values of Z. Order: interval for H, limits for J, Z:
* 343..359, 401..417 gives 0.03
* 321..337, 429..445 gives -0.02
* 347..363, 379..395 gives 0.02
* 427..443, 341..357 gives 0.04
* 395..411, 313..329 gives -0.04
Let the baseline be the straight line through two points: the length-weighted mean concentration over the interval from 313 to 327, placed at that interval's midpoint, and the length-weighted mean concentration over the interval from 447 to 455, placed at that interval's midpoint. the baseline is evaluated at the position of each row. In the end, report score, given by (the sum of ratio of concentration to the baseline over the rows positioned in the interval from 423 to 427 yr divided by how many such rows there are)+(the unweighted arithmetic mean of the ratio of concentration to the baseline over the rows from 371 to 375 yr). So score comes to 2.01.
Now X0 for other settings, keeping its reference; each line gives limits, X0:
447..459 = 448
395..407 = 400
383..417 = 390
